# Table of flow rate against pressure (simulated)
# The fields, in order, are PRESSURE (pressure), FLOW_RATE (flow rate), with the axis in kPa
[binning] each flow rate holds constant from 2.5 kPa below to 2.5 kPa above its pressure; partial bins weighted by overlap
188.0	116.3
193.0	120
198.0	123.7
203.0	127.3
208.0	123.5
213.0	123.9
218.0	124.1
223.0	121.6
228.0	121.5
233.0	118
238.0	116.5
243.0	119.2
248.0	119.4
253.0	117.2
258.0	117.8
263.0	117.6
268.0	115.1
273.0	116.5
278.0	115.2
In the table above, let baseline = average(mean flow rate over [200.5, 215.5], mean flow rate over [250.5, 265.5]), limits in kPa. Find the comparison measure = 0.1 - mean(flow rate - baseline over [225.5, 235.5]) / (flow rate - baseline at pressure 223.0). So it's 3.9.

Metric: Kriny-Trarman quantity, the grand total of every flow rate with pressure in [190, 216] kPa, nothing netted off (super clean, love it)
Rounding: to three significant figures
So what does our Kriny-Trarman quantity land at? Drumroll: 618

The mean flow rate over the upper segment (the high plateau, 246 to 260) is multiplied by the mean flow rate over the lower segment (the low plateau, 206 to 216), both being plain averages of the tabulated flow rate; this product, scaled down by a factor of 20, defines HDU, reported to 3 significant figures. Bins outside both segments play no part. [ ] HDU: 731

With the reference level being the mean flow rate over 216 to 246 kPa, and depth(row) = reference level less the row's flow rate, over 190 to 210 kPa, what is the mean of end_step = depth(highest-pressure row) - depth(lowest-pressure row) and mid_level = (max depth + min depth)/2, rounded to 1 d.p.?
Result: -3.5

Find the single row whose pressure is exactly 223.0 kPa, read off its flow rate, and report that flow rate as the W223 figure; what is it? 121.6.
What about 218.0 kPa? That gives 124.1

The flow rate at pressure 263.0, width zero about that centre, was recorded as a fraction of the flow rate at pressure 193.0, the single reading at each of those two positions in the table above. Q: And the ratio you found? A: 0.980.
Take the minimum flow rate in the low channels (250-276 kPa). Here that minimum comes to 115.1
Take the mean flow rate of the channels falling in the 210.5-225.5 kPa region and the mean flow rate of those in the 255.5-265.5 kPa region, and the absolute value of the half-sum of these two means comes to 120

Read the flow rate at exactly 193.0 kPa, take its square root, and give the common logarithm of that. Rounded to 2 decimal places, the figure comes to 1.04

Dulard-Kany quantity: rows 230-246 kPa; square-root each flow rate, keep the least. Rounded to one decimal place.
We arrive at 10.8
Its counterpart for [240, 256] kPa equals 10.8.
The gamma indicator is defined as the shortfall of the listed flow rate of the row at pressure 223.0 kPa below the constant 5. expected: -117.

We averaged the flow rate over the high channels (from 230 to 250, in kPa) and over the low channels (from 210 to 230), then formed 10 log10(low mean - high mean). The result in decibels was 6.5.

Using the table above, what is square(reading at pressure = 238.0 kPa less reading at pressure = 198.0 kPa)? 52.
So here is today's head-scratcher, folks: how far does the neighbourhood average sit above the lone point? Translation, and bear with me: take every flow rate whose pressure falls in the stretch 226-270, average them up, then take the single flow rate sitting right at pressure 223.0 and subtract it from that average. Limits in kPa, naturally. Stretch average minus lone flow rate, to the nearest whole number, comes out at -4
